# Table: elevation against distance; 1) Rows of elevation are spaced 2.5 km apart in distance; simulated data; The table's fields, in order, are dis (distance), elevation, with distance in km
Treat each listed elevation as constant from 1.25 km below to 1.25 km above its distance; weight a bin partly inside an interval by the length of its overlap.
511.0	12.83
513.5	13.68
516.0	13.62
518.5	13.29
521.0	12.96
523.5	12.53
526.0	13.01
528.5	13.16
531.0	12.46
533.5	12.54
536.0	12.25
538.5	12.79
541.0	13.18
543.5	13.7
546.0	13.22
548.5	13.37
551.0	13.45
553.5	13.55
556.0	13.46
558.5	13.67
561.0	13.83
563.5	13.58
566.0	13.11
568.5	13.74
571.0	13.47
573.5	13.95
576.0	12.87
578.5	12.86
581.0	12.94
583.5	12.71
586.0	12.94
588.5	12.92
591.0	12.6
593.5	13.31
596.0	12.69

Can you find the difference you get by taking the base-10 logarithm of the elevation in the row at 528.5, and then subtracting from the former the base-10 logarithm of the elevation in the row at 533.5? 0.021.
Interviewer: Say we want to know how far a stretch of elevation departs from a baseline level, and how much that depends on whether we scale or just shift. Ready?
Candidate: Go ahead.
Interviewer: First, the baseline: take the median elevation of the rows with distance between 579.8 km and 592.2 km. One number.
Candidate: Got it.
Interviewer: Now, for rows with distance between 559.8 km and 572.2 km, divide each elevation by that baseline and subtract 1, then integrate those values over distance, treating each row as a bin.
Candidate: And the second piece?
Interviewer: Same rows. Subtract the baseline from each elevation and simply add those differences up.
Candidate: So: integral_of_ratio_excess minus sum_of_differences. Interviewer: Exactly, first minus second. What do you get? -2.5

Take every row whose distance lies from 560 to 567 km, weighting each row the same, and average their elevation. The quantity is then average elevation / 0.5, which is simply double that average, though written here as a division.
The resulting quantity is 27.0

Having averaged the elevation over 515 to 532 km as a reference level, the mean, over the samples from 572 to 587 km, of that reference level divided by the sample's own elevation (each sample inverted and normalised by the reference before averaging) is 1.00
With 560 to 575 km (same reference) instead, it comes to 0.96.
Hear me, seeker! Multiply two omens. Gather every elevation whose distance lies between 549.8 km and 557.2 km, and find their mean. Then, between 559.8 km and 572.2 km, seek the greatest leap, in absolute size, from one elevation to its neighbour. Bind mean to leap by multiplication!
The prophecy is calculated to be 8.5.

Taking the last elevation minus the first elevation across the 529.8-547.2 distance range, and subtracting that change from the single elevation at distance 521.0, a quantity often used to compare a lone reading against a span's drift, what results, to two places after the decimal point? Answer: 12.20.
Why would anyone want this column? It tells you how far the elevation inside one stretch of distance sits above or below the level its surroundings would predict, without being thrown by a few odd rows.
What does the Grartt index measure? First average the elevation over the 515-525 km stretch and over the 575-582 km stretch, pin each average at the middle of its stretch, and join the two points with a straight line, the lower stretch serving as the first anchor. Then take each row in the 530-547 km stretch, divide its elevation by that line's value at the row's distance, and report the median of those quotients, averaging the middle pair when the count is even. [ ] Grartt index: 0.98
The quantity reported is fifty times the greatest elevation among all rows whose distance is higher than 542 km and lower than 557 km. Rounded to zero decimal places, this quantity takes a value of 685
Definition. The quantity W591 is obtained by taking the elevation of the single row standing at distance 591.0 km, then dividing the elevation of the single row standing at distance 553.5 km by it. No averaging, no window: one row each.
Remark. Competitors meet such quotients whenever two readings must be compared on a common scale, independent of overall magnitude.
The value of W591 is 1.08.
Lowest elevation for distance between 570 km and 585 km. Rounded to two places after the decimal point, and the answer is 12.71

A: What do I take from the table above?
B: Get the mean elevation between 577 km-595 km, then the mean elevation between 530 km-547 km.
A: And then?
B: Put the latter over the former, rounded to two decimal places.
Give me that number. 1.00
